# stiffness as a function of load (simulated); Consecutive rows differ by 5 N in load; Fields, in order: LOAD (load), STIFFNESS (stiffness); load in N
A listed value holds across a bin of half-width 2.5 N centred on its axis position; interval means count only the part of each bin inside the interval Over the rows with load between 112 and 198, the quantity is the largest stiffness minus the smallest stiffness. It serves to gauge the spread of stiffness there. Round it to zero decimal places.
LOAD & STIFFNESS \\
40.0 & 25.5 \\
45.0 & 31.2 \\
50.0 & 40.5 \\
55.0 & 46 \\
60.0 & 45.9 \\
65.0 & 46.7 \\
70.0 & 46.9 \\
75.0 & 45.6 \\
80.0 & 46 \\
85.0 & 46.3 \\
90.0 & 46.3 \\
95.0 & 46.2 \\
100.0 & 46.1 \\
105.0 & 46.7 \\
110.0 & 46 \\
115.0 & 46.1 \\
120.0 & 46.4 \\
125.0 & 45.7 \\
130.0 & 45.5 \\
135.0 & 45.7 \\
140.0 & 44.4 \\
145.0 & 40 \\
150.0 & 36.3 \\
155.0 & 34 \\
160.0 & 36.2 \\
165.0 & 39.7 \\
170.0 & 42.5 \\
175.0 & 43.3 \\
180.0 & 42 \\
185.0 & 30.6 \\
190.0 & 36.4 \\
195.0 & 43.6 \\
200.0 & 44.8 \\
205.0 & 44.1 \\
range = 16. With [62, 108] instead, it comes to 1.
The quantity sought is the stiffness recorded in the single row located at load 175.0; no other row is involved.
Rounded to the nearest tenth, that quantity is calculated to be 43.3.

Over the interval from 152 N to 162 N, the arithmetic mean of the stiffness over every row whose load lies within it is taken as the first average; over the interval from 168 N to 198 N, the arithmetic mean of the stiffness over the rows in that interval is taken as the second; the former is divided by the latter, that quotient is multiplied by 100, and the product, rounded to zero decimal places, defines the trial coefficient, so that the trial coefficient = 88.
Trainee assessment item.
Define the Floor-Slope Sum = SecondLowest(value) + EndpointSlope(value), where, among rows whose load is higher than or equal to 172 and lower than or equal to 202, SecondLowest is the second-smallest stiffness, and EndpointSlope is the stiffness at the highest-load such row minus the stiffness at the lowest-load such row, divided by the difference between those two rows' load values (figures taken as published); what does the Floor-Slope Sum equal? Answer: 36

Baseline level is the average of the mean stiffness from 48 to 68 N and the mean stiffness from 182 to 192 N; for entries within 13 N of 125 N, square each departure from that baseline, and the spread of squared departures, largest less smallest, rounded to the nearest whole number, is 12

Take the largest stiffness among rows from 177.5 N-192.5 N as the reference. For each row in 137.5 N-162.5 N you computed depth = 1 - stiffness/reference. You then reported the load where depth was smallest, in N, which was 140.0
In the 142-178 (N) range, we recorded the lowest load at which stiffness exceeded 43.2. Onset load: 175.0 N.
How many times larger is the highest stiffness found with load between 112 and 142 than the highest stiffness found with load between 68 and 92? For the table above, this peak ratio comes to 0.989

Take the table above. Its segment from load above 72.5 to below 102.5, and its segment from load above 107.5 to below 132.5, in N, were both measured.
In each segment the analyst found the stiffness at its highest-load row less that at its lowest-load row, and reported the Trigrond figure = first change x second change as 0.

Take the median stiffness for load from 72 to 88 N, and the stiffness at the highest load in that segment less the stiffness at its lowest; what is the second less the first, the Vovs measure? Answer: -45.3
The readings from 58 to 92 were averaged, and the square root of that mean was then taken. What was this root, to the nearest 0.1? 6.8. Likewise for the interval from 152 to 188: 6.2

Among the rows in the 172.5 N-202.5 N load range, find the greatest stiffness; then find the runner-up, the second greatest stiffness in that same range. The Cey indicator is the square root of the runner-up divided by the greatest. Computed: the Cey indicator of 0.987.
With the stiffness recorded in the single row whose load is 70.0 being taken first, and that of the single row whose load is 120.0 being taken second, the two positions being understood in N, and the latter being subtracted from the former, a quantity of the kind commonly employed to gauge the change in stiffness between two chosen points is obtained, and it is 0.5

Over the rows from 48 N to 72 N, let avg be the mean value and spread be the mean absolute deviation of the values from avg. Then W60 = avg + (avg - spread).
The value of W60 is 89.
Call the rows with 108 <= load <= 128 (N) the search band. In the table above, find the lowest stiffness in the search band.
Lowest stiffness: 45.7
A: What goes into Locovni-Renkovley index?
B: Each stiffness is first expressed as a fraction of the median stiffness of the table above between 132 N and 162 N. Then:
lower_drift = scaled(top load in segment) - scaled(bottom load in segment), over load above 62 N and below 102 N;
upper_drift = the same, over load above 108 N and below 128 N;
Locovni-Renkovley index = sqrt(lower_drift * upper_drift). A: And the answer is 0.011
